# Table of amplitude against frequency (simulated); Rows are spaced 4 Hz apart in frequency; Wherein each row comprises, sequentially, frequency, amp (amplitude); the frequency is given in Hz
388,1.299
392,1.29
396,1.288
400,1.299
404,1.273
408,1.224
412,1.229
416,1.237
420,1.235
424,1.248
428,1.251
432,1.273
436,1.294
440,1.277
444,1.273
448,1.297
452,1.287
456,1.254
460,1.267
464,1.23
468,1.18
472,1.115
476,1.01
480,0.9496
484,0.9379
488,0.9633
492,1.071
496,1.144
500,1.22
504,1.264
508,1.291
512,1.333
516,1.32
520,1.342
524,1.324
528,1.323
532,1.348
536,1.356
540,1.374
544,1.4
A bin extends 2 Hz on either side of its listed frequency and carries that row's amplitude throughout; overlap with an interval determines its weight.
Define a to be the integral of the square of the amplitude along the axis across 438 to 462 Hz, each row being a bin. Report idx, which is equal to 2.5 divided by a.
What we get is 0.064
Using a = 39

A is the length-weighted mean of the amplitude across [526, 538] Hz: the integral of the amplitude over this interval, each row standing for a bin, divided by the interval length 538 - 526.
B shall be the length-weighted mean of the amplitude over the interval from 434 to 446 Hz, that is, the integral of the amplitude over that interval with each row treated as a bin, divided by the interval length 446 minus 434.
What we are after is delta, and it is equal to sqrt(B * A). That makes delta 1.31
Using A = 1.34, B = 1.28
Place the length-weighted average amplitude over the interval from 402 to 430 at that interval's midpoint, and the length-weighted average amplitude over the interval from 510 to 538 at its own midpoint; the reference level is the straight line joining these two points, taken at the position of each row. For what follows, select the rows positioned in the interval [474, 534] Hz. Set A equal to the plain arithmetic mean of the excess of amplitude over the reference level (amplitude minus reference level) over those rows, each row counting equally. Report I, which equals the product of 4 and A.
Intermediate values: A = -0.13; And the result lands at -0.51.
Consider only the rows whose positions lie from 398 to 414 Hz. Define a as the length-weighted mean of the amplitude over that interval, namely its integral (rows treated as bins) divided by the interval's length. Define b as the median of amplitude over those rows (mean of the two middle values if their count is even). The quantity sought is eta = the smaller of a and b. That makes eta 1.25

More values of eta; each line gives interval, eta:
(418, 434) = 1.25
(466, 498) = 1.04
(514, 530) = 1.32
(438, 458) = 1.28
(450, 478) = 1.19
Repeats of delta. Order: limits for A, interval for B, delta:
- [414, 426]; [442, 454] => 1.26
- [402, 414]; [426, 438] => 1.26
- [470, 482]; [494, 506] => 1.11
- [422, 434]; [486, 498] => 1.15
